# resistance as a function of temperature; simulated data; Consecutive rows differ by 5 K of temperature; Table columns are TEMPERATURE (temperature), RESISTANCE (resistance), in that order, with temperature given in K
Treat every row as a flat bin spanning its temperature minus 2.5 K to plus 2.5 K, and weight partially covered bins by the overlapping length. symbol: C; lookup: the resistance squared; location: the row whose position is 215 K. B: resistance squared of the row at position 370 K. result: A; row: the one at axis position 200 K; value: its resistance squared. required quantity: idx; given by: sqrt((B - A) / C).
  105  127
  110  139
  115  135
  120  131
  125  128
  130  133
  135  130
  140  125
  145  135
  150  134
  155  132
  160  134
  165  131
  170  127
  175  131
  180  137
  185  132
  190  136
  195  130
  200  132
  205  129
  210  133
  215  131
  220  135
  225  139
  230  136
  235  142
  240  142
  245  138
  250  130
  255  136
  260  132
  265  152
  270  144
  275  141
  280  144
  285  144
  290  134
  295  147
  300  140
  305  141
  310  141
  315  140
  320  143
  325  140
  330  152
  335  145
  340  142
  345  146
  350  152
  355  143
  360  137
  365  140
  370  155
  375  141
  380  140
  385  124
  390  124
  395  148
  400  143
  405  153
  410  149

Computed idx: 0.62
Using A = 17424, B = 24025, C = 17161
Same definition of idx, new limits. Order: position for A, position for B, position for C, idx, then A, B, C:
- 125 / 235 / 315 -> 0.44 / 16384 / 20164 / 19600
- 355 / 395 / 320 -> 0.27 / 20449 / 21904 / 20449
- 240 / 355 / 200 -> 0.13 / 20164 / 20449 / 17424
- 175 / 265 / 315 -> 0.55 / 17161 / 23104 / 19600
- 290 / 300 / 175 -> 0.31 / 17956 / 19600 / 17161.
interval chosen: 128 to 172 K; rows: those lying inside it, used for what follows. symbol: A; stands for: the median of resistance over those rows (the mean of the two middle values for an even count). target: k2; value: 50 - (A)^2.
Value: -17374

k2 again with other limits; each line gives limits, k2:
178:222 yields -17374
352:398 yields -19550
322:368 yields -20399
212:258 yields -18446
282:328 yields -19831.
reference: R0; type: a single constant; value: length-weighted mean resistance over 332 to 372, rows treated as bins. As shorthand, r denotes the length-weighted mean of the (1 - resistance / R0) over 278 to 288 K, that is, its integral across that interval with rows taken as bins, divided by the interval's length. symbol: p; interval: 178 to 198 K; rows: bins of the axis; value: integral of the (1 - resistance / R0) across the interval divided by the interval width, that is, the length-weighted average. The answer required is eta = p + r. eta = 0.09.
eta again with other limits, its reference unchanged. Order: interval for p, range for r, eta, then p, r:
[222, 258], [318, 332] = 0.05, 0.052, 0.001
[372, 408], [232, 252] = 0.09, 0.039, 0.047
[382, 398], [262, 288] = 0.09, 0.085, 0.003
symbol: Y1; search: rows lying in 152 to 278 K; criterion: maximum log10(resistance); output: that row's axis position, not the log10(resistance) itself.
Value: 265 K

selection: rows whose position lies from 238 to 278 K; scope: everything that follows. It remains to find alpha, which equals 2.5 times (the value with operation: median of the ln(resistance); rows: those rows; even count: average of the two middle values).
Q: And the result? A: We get 12.35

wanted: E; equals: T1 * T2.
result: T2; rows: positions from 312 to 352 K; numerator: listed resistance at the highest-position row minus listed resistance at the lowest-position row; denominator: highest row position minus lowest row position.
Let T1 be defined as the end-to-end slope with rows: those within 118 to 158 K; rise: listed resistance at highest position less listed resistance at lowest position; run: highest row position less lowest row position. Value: 0.010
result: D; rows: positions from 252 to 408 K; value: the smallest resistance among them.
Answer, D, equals 124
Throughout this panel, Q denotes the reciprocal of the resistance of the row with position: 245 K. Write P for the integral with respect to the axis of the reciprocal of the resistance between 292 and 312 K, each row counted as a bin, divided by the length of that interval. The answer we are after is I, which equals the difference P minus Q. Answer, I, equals -0.0002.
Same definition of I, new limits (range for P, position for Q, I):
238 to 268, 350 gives 0.0007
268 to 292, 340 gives 0.0000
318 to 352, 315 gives -0.0003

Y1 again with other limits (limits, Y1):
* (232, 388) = 370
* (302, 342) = 330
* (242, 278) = 265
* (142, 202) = 180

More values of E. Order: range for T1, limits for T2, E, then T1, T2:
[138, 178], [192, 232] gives 0.029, 0.17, 0.2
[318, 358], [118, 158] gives 0.000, 0.00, 0.0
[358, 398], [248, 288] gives 0.126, 0.31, 0.4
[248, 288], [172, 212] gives 0.023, 0.40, 0.1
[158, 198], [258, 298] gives -0.049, -0.11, 0.4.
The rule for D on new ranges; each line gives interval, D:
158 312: 127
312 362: 137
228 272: 130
